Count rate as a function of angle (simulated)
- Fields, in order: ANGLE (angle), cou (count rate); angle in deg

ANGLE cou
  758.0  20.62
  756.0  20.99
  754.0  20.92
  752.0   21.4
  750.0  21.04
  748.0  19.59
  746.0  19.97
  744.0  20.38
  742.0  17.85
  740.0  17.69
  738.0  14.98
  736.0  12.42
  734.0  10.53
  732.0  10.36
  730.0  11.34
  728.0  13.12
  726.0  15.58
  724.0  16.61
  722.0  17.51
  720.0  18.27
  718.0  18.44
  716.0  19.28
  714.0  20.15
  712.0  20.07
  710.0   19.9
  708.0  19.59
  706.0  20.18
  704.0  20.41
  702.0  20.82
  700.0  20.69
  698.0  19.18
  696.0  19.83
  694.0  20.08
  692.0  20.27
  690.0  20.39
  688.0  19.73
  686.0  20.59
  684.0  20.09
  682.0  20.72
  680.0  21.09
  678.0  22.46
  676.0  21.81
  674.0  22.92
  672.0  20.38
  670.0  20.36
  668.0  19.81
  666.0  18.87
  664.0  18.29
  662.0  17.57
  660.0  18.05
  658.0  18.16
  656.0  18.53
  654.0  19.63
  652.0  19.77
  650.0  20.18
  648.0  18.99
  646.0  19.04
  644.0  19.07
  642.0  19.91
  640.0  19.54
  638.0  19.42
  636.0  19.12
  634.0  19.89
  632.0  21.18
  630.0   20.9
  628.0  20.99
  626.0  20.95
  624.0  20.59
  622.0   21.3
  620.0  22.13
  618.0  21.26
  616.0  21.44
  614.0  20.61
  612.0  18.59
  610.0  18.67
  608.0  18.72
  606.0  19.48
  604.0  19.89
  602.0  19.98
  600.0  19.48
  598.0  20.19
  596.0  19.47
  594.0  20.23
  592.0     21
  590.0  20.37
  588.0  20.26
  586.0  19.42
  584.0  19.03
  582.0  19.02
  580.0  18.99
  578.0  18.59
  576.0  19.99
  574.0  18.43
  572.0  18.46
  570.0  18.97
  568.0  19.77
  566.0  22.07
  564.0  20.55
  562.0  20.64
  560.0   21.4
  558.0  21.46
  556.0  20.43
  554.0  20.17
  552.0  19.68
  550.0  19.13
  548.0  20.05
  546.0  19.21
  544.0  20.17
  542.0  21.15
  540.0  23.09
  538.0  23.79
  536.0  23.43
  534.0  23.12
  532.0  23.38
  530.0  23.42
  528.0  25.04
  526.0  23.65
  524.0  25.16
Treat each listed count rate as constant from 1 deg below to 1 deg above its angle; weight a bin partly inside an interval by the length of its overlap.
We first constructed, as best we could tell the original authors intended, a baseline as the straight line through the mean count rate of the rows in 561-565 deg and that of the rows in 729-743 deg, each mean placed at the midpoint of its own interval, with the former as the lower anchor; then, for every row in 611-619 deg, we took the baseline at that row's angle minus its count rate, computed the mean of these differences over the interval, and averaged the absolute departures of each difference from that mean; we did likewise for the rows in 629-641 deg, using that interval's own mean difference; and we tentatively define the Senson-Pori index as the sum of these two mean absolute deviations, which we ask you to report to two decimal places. 1.58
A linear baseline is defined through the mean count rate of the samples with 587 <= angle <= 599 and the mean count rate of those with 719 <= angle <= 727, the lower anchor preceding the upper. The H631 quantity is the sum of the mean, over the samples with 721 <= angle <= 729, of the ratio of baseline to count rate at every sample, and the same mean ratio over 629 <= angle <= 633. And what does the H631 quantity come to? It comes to 2.01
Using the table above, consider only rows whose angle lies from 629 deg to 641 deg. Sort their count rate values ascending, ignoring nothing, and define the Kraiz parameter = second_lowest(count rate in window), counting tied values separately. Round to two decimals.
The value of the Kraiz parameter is 19.42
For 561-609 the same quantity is 18.46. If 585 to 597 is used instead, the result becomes 19.47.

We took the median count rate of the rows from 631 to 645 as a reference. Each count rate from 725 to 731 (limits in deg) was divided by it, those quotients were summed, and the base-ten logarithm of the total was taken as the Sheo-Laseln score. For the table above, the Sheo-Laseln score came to 0.312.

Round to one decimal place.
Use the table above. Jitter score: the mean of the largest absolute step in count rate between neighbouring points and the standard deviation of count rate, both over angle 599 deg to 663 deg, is 1.6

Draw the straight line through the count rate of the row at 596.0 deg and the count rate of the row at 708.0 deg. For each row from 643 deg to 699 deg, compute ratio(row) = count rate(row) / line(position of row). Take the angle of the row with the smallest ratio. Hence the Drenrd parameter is 662.0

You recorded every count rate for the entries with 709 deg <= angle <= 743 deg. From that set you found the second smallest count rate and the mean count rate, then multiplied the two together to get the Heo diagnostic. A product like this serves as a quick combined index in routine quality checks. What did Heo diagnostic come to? 170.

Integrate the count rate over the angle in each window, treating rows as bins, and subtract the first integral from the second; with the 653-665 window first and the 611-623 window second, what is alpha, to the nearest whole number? 30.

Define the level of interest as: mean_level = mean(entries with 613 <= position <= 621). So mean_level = 21.4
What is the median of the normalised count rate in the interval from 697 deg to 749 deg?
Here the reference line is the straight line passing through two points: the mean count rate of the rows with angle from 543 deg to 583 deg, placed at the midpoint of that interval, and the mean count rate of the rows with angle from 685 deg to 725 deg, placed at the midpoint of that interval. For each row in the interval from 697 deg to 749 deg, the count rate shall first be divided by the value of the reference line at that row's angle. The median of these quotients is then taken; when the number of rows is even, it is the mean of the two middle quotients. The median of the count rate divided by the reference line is 0.96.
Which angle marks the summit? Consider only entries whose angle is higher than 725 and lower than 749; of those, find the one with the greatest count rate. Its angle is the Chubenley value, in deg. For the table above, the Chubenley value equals 744.0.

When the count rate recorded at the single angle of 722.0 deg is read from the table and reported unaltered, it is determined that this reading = 17.51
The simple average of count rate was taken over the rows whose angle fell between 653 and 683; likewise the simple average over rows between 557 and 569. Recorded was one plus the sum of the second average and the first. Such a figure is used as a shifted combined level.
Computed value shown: 41.9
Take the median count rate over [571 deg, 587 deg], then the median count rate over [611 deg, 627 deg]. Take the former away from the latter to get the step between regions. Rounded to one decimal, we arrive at 2.1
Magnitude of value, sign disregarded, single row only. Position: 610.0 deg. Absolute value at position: 18.7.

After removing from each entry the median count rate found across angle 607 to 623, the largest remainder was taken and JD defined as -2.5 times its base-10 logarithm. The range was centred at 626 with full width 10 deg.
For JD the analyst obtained 1.1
